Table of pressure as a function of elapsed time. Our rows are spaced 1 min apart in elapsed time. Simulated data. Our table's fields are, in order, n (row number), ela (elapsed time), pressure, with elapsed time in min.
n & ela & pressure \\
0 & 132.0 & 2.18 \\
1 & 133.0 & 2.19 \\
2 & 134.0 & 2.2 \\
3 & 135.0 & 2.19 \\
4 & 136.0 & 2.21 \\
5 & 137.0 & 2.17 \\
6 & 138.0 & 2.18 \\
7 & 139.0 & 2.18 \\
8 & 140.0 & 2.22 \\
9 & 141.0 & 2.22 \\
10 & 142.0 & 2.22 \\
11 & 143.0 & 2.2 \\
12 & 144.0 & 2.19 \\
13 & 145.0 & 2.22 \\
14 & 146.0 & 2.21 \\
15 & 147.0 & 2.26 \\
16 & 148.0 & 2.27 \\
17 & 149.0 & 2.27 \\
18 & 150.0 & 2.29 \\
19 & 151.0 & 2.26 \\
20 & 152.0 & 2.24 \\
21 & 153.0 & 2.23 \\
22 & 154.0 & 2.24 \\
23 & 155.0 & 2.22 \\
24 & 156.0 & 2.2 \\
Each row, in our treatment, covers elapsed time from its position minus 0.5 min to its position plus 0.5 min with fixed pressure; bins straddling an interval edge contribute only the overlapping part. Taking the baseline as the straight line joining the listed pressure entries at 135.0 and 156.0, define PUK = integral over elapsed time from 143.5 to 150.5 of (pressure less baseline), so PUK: 0.34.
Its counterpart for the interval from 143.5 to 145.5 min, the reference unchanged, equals 0.02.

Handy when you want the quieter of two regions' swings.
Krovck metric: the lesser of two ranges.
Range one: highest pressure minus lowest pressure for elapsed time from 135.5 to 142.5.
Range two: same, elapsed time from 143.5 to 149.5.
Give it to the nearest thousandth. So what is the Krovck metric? 0.050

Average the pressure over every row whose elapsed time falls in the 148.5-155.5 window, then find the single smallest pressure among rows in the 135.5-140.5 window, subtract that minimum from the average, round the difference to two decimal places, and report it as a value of 0.08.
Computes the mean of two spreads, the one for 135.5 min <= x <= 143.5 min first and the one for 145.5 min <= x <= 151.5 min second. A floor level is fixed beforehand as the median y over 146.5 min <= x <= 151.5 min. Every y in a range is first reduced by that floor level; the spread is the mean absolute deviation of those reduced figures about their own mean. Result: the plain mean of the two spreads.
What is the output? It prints 0.0171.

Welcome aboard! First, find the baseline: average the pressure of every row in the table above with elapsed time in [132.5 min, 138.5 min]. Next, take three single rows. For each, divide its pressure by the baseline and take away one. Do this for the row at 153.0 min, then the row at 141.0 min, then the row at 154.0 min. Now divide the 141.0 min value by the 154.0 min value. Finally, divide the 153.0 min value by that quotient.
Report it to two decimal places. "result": 0.03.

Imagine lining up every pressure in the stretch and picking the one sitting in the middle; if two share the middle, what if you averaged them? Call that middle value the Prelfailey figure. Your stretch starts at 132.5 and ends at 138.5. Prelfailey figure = 2.190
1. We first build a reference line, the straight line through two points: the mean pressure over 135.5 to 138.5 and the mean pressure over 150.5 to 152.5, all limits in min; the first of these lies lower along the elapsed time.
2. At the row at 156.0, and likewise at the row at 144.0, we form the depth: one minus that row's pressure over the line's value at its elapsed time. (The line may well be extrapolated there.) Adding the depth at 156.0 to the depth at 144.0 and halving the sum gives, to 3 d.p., 0.021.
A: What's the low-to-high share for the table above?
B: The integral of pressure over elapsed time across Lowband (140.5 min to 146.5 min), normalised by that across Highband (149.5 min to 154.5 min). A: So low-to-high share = 1.2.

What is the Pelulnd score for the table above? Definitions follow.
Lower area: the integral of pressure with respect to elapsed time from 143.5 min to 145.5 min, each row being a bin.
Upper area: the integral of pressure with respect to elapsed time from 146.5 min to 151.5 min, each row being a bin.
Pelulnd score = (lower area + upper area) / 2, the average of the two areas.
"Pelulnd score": 8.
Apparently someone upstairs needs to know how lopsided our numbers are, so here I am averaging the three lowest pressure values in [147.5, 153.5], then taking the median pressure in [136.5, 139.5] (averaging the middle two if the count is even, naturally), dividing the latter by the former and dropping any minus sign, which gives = 0.972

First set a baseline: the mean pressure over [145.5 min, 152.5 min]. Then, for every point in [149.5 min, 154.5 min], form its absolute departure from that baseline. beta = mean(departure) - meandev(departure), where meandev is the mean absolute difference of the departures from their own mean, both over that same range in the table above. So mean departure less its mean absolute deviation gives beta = 0.011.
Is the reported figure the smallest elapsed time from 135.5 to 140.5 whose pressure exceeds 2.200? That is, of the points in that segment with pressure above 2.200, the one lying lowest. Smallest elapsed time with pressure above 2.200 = 136.0 min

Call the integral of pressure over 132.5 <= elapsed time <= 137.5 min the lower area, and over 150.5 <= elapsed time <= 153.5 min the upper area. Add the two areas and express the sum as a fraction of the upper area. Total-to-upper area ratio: 2.63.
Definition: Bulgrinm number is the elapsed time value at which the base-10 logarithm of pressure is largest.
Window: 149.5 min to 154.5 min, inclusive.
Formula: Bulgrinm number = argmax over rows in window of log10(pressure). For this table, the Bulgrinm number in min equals 150.0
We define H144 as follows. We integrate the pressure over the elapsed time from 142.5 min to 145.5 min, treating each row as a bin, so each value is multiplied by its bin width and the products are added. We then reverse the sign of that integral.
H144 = -7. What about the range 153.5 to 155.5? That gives -4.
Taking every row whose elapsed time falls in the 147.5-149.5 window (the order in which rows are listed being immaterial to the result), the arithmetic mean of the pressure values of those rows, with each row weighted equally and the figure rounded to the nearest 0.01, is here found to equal 2.27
